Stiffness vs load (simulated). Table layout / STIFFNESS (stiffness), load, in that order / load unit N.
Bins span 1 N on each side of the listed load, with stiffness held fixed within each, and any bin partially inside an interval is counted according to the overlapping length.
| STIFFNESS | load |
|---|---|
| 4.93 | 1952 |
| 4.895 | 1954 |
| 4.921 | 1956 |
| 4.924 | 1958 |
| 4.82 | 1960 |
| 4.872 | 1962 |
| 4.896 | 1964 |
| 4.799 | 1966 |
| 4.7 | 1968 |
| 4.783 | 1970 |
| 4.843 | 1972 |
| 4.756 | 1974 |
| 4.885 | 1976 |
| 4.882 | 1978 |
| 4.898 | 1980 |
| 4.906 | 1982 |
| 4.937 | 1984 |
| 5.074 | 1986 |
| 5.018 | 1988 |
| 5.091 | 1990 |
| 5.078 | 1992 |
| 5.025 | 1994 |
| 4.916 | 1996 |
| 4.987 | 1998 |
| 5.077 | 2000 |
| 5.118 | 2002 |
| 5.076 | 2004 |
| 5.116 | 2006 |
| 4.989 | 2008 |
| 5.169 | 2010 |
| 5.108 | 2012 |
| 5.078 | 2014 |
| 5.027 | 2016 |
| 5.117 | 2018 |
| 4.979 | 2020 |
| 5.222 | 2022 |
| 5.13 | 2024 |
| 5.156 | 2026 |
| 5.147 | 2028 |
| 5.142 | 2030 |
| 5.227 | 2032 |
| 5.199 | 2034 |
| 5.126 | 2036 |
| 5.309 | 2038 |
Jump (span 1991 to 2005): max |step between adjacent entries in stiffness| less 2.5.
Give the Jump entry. -2.39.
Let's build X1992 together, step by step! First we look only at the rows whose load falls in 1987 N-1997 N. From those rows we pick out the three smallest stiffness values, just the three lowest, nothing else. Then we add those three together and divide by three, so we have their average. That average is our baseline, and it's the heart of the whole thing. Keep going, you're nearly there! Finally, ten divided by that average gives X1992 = 2.01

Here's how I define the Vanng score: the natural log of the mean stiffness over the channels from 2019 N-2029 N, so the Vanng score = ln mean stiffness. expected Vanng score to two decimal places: 1.63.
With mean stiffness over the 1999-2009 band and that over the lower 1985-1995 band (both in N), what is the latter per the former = 1.00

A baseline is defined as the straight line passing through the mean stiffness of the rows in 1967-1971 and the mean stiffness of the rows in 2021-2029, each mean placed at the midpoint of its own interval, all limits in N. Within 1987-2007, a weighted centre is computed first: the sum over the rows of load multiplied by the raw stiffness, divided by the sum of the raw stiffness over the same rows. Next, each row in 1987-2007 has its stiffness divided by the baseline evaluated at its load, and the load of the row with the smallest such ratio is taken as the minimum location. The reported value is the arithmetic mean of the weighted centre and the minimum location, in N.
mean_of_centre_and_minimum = 1996.5 N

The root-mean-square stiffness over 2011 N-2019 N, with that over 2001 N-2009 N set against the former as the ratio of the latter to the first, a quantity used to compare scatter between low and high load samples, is 0.999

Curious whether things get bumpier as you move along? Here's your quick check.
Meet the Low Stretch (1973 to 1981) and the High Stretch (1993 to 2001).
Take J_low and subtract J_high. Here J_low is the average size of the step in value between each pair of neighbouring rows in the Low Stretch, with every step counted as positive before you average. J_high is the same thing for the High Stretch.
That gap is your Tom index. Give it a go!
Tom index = -0.04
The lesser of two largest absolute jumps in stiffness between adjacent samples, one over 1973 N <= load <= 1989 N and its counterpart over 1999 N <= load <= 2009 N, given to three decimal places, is 0.127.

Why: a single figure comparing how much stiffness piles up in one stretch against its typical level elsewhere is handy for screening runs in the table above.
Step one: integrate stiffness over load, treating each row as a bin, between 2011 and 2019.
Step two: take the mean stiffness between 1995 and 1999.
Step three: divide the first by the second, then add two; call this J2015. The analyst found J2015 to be 10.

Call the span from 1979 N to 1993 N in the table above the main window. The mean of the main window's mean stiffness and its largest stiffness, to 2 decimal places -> 5.05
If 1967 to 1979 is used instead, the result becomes 4.85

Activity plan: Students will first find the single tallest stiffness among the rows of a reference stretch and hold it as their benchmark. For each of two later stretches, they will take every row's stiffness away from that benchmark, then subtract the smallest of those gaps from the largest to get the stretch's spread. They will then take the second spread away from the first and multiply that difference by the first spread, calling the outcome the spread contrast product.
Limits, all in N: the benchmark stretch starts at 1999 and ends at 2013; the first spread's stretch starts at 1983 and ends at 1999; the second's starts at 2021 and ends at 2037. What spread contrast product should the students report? 0.013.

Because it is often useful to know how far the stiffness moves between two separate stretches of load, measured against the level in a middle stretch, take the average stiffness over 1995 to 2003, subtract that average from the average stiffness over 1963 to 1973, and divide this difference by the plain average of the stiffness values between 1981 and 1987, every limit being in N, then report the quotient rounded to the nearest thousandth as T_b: -0.044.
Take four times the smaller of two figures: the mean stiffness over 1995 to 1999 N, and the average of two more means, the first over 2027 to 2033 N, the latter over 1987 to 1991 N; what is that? 19.8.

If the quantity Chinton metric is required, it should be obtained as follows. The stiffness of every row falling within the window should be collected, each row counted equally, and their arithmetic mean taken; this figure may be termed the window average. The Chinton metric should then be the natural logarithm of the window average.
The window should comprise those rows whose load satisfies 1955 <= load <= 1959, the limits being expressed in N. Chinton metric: 1.59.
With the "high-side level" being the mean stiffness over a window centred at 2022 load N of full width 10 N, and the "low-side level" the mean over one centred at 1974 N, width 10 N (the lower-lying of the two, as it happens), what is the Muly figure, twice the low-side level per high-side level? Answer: 1.89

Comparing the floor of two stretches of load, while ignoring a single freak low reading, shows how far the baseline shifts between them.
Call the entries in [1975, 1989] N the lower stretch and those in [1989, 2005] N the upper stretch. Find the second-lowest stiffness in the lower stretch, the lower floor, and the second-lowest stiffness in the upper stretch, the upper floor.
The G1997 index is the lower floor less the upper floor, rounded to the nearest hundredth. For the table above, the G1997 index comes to -0.10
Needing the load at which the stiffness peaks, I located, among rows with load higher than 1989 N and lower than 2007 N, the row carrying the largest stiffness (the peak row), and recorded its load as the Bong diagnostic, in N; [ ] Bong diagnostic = 2002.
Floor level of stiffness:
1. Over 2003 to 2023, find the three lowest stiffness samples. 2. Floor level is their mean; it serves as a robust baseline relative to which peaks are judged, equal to 5.00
